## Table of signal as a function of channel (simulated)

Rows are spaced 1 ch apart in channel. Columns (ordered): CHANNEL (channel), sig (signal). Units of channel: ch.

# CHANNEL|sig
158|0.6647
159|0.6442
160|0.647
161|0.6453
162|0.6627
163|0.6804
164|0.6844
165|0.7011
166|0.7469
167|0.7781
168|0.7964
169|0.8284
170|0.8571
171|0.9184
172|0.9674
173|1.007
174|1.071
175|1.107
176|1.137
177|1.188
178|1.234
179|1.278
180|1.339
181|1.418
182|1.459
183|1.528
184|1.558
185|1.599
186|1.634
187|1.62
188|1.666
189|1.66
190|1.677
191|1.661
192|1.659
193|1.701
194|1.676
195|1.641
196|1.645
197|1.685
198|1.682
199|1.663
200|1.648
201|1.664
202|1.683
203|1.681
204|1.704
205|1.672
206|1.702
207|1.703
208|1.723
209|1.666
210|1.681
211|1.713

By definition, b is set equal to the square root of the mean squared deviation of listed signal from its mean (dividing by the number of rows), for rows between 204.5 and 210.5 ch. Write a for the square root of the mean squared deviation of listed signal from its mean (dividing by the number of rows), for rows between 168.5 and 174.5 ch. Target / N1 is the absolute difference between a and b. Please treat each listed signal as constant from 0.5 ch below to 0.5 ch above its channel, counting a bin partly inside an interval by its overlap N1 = 0.064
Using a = 0.08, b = 0.020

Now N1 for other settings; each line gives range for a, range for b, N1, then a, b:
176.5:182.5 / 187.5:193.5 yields 0.082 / 0.10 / 0.015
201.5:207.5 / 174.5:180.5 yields 0.067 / 0.01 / 0.080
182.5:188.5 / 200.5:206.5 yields 0.032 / 0.05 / 0.015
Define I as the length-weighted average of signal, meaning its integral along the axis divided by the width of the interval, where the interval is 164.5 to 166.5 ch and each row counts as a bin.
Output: 0.7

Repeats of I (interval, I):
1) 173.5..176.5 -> 1.1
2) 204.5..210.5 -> 1.7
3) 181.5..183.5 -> 1.5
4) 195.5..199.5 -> 1.7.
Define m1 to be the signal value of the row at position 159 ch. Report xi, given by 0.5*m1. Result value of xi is 0.322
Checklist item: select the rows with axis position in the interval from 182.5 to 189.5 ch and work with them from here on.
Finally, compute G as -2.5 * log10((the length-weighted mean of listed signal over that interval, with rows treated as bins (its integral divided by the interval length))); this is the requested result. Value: -0.5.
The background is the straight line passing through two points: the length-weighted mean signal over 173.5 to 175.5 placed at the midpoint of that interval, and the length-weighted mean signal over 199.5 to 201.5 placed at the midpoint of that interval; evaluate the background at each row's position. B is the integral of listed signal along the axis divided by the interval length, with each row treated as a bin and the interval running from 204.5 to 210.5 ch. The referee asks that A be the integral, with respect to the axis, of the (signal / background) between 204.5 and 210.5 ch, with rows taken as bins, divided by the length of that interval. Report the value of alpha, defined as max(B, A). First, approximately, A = 0.94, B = 1.69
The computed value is 1.69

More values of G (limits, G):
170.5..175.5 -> 0.0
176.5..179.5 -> -0.2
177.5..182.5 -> -0.3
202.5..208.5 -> -0.6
